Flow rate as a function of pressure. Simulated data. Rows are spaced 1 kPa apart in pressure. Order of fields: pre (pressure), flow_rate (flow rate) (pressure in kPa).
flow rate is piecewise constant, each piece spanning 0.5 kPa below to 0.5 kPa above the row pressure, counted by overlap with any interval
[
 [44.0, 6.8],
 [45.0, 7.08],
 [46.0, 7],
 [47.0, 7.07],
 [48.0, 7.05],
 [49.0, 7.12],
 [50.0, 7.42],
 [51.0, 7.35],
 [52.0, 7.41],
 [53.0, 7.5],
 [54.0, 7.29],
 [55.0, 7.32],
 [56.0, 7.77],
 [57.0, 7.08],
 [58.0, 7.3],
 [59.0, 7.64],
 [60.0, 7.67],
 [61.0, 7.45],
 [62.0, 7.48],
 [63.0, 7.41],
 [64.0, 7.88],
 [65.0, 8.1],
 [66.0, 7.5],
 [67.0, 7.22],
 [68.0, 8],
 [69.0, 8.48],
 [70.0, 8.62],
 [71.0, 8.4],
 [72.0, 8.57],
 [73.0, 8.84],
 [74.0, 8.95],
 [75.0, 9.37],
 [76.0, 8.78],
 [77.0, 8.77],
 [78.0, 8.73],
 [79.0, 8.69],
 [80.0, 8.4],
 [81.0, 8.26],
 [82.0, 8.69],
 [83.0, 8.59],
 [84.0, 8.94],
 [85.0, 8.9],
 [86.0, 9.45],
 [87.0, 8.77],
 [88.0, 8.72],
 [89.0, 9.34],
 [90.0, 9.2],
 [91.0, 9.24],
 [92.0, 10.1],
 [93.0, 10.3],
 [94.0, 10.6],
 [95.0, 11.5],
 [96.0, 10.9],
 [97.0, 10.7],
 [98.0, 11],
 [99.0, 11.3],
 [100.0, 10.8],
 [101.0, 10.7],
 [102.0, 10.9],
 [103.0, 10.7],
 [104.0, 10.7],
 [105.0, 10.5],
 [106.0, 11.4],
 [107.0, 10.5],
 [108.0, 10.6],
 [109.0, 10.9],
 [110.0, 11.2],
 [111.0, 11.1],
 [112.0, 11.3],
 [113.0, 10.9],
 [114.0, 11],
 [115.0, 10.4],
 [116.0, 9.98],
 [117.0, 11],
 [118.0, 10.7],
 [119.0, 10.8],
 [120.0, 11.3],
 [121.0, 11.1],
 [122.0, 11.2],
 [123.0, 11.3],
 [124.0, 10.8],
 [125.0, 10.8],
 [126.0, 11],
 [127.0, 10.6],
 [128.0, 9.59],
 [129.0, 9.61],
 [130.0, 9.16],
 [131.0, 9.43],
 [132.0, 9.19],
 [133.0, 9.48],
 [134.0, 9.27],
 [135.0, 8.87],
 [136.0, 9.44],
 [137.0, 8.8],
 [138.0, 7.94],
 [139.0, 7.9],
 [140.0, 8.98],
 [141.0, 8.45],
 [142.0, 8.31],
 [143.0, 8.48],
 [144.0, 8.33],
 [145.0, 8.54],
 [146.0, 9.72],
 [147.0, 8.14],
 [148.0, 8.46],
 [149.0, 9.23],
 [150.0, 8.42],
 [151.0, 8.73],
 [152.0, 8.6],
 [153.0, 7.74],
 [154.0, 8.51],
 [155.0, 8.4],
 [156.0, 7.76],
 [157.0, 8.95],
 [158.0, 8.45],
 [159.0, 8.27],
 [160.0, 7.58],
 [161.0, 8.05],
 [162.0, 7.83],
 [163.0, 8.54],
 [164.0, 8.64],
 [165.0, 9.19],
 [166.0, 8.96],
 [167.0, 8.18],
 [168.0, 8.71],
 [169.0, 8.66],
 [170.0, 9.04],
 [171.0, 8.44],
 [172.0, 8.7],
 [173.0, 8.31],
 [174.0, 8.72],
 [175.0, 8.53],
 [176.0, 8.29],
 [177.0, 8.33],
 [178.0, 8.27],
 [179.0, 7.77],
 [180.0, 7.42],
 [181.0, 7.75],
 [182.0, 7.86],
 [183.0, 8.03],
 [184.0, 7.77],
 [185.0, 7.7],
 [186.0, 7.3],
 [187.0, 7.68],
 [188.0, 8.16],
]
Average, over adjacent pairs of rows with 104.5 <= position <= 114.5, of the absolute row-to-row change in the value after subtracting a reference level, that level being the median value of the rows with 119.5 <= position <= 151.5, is 0.367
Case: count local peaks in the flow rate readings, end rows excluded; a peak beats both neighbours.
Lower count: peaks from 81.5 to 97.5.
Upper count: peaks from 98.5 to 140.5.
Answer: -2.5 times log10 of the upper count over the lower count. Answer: -1.3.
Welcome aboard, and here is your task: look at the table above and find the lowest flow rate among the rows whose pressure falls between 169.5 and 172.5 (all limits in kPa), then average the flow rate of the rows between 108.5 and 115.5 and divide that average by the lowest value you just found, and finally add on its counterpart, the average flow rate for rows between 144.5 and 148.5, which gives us 10.0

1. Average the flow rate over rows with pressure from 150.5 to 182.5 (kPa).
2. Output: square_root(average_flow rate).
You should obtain 2.89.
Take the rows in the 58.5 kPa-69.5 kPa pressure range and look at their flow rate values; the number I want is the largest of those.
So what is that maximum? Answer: 8.48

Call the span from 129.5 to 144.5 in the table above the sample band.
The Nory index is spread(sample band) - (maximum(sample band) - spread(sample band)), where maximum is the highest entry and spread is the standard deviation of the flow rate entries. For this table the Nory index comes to -8.4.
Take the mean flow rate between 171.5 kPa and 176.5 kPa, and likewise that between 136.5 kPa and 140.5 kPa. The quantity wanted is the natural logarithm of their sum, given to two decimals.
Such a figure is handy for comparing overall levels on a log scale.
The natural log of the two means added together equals 2.83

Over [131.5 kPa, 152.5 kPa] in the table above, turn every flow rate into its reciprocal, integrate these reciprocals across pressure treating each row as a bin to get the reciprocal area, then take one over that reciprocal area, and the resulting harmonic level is 0.41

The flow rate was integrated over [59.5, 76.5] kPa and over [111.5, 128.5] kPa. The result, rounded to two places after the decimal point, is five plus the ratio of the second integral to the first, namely 6.32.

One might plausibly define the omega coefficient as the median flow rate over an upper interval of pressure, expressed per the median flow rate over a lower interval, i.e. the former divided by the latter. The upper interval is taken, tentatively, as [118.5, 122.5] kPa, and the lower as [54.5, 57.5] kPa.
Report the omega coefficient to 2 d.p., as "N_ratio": 1.52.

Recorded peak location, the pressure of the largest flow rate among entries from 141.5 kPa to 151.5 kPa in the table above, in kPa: 146.0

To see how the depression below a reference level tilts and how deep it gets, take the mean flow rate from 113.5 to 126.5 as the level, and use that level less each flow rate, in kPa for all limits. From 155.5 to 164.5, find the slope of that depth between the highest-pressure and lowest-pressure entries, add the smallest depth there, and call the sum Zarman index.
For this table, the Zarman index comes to 1.82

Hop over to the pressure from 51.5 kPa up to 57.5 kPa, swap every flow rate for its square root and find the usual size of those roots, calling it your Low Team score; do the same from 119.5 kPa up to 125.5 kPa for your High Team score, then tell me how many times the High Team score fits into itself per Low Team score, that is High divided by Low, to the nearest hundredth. 1.22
